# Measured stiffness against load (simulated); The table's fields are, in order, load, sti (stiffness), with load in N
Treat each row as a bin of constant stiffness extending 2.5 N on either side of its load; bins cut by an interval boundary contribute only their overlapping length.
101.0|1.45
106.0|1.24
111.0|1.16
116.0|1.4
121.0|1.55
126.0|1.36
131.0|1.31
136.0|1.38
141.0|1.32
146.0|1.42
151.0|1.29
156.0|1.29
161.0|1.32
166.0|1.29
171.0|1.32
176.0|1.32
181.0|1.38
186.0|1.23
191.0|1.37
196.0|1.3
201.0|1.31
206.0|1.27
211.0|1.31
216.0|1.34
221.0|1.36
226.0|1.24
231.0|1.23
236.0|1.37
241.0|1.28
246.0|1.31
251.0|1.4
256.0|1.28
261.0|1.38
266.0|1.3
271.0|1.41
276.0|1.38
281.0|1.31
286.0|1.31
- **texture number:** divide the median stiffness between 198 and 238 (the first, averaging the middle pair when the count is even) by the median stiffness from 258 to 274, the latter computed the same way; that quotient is 0.95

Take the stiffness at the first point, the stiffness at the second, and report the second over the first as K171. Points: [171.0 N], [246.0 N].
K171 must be 0.99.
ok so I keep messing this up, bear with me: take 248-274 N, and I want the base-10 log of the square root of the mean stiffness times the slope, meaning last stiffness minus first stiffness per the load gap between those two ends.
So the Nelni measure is -1.6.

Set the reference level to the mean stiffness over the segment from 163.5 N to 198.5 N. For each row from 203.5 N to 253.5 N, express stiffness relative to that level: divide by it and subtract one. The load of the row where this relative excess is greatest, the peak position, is 251.0 N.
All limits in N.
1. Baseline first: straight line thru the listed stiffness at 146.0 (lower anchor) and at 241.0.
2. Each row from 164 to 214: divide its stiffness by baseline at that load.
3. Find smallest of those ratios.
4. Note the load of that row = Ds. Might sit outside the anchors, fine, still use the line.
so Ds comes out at 186.0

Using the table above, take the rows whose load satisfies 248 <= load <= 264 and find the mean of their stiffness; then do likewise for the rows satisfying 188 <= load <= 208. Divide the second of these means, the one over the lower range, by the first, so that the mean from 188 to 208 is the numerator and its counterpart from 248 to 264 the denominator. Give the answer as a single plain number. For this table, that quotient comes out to 0.97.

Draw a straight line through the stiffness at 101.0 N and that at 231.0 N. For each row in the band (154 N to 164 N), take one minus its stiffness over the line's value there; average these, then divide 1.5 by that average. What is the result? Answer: 43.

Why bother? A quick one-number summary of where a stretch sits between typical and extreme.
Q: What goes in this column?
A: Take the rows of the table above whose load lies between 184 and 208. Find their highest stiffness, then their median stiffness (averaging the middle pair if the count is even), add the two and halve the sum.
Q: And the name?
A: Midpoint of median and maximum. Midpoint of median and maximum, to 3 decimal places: 1.335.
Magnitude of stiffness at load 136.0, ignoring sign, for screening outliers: 1.38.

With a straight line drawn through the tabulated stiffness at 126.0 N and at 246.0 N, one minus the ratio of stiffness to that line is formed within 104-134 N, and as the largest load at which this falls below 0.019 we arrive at 126.0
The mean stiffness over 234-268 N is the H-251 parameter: 1.33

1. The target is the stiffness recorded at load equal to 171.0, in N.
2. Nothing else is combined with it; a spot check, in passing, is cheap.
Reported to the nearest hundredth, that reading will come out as 1.32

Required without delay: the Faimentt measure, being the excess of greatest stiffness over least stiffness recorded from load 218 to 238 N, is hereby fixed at 0.14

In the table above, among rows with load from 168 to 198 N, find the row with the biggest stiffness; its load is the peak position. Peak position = 181.0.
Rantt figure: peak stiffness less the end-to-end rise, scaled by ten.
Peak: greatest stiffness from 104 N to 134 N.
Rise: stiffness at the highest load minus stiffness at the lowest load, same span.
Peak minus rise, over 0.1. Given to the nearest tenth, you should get 14.8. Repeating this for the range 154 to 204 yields 13.6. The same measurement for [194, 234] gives 14.3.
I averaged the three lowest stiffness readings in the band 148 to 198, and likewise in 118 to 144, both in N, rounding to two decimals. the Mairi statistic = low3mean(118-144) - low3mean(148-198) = 0.06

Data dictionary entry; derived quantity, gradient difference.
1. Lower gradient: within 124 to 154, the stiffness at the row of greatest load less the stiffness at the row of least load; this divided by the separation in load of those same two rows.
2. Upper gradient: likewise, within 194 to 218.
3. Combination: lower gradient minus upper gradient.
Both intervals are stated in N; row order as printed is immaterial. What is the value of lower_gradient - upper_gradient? -0.0048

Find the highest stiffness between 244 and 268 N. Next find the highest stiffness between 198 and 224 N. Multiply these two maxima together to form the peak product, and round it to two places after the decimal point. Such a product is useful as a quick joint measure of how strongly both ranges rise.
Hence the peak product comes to 1.90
